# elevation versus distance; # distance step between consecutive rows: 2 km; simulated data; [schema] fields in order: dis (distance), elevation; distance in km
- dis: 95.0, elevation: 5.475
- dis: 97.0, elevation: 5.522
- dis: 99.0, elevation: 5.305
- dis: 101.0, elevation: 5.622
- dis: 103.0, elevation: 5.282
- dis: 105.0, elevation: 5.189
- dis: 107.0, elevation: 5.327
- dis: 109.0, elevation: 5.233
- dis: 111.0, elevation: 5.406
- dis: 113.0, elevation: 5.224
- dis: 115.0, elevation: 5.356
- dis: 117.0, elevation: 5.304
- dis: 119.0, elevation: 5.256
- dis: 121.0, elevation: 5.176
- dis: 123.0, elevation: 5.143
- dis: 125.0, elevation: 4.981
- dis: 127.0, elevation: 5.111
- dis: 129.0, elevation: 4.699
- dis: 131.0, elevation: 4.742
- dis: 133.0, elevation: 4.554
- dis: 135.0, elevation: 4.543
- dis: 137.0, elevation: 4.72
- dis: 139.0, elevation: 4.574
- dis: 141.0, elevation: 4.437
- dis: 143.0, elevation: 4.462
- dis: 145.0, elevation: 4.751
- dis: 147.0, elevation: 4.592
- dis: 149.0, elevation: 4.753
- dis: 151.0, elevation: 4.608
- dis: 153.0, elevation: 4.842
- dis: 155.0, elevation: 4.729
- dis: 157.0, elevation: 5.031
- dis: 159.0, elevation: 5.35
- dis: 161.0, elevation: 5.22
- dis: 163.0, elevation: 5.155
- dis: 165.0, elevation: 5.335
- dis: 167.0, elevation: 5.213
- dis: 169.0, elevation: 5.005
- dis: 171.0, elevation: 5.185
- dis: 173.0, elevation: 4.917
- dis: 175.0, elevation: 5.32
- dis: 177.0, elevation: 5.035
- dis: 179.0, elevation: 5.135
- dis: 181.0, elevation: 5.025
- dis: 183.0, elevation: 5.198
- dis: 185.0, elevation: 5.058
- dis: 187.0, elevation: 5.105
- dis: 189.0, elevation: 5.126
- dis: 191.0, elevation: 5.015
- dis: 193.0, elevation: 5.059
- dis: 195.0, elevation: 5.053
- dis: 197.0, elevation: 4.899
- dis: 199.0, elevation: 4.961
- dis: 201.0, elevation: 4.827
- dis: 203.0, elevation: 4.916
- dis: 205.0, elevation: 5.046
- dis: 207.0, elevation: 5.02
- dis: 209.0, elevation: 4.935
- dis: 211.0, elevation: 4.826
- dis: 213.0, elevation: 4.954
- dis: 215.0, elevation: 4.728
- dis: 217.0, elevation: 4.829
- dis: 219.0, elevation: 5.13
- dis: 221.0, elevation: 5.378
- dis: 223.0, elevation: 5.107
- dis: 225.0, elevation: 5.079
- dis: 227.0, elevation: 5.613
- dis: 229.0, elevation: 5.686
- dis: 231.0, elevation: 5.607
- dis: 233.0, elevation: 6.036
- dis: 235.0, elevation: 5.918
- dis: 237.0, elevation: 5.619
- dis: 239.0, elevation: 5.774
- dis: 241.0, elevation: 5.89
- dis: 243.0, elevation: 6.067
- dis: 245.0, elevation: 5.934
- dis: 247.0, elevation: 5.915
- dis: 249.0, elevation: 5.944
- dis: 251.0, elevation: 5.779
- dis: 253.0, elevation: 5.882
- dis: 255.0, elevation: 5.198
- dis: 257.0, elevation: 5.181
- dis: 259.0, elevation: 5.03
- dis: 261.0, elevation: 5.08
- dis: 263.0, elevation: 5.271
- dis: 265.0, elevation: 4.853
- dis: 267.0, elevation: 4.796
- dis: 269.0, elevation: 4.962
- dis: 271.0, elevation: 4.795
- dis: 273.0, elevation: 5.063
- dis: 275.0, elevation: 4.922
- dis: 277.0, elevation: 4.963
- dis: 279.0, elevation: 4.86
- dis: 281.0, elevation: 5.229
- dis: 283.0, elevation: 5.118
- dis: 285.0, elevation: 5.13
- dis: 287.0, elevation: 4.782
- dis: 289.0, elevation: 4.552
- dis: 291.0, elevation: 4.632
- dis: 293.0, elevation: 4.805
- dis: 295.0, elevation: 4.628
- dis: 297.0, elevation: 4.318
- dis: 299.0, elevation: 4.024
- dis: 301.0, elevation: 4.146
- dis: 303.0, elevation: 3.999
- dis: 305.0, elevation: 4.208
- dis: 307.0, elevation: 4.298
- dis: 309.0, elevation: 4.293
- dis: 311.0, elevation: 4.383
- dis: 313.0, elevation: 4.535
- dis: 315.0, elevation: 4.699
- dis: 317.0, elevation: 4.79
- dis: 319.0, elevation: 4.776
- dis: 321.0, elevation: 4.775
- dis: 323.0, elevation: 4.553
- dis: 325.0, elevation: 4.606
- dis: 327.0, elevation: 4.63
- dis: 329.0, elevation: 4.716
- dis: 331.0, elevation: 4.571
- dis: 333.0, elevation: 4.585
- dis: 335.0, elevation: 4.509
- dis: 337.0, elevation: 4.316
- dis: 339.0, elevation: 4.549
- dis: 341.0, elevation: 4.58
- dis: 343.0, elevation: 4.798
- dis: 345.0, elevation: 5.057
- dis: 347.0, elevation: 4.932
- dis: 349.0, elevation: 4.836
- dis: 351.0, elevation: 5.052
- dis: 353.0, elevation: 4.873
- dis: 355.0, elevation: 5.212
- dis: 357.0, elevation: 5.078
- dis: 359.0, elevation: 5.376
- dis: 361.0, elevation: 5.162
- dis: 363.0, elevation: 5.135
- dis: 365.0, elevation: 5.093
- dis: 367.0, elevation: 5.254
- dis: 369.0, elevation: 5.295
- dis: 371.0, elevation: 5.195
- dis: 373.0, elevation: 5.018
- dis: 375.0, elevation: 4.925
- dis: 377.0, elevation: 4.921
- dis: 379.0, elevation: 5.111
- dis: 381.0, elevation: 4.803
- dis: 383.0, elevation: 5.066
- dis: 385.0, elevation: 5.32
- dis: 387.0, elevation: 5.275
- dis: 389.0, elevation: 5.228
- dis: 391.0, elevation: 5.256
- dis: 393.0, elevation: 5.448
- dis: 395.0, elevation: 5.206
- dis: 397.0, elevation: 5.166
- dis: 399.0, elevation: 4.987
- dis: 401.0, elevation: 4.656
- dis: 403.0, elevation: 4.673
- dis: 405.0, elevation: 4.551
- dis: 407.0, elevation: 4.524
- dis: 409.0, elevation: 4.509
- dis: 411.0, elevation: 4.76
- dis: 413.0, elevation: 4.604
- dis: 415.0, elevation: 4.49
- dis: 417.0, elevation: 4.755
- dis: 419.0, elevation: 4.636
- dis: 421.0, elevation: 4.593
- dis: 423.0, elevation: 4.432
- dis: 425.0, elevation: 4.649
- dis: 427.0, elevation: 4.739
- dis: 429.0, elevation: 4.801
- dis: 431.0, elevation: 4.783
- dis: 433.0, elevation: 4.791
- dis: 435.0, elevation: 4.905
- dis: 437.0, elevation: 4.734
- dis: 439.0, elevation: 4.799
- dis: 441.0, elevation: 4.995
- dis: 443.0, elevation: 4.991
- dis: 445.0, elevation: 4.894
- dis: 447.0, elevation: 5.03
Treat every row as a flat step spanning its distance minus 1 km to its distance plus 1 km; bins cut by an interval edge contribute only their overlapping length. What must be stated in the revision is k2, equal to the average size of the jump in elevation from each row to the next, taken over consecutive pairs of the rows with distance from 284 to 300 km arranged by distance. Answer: 0.230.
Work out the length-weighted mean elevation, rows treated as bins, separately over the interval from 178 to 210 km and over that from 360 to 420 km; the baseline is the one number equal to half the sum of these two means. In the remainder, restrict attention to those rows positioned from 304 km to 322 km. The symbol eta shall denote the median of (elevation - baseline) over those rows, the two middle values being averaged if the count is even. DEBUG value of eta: -0.46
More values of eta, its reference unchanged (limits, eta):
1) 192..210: -0.03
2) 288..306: -0.68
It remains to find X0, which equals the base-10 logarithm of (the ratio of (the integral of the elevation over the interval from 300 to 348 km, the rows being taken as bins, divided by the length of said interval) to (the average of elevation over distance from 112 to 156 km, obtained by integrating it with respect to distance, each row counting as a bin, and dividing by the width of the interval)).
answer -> -0.03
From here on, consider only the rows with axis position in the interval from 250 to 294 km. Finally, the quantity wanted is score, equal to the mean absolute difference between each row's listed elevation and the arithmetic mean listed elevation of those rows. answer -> 0.23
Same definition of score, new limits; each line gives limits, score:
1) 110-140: 0.28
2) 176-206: 0.07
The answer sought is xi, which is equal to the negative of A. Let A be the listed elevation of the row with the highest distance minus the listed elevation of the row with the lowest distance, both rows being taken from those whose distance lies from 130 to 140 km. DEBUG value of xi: 0.17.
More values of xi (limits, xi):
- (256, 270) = 0.22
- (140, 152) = -0.17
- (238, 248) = -0.14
